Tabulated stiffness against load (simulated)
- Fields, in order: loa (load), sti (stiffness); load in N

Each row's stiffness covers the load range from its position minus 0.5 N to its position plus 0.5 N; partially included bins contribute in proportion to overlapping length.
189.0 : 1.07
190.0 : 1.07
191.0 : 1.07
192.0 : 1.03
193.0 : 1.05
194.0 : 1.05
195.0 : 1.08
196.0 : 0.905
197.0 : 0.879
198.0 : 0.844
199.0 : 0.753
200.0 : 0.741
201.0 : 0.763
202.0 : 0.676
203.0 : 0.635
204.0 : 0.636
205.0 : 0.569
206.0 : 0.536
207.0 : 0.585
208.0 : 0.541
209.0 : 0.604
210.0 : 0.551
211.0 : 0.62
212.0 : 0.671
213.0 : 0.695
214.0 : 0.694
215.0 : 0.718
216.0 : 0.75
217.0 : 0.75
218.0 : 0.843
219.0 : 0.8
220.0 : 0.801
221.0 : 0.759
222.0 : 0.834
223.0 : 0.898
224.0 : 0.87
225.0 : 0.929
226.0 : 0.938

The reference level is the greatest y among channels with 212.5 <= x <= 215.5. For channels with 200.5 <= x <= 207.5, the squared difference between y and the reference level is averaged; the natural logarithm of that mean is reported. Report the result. -4.35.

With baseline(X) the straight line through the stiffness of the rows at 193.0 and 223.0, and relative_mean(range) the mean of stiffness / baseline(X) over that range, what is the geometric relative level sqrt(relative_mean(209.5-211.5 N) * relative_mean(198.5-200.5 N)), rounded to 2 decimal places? 0.67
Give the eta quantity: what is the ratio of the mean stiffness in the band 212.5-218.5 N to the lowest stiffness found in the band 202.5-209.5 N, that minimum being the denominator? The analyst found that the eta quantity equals 1.4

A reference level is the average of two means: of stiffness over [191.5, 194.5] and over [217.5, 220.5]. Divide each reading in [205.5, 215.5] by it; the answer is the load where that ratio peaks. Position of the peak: 215.0 N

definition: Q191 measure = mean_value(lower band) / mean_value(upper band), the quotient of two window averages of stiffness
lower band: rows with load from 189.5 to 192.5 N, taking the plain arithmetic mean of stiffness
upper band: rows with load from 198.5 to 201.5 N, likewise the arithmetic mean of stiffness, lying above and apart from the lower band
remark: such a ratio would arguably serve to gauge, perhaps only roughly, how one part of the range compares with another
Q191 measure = 1.40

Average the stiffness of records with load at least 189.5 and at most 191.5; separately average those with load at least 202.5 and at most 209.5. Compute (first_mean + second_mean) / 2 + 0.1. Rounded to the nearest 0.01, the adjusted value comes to 0.93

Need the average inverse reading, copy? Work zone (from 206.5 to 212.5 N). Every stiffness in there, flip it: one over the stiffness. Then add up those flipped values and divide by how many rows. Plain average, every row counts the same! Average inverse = 1.7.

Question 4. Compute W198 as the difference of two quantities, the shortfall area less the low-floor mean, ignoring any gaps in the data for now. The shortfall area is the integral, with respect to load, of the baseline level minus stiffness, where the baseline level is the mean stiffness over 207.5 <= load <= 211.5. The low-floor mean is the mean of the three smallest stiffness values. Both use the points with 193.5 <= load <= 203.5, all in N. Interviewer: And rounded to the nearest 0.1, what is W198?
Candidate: -3.2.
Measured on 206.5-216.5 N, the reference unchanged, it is -1.2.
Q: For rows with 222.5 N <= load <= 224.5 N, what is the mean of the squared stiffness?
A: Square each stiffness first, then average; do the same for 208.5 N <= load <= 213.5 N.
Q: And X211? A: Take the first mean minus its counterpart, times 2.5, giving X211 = 0.96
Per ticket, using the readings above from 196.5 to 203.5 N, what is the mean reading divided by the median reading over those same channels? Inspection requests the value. 1.00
